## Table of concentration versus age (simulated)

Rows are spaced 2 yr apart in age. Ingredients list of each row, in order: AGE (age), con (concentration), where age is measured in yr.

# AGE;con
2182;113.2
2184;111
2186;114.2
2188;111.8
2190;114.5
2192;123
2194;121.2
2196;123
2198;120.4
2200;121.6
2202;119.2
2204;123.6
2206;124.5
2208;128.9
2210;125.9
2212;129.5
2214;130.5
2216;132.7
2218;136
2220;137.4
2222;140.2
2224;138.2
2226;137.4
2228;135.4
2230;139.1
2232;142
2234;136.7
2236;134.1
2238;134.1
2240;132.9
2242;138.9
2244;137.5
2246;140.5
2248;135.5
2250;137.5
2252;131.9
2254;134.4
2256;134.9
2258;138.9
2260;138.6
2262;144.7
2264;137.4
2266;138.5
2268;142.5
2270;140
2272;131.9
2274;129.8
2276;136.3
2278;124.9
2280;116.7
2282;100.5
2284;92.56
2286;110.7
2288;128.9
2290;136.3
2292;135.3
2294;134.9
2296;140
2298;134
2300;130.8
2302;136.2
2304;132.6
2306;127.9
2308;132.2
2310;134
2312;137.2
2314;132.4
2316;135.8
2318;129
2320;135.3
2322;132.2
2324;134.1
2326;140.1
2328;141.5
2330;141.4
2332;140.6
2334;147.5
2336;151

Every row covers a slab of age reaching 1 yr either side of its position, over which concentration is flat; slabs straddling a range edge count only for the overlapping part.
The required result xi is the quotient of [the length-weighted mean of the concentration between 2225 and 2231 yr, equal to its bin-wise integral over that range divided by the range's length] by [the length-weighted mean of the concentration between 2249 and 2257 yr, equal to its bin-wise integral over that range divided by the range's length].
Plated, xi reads 1.02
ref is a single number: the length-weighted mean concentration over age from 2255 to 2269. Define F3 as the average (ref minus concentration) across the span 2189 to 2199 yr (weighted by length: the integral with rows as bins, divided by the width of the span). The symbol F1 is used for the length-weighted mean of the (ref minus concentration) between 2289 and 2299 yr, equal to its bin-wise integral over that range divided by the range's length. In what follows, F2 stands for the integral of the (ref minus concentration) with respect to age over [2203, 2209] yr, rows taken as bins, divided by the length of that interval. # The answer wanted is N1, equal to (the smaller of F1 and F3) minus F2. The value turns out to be -10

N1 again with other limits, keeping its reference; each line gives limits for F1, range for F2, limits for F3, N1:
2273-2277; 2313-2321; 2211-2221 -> 0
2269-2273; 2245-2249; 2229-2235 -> -1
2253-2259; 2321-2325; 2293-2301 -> -3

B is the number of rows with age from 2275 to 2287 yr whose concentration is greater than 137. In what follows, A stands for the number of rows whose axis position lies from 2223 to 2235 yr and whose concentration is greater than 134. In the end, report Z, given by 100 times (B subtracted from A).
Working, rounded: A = 6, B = 0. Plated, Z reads 600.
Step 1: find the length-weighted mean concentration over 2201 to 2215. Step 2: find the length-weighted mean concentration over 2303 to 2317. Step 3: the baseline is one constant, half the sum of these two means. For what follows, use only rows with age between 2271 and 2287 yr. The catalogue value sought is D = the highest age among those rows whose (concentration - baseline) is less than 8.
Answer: 2286 yr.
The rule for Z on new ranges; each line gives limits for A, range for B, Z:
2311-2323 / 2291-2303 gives 200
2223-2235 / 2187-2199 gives 600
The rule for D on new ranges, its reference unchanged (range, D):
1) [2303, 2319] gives 2318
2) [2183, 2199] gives 2198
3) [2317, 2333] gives 2324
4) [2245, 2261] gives 2256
